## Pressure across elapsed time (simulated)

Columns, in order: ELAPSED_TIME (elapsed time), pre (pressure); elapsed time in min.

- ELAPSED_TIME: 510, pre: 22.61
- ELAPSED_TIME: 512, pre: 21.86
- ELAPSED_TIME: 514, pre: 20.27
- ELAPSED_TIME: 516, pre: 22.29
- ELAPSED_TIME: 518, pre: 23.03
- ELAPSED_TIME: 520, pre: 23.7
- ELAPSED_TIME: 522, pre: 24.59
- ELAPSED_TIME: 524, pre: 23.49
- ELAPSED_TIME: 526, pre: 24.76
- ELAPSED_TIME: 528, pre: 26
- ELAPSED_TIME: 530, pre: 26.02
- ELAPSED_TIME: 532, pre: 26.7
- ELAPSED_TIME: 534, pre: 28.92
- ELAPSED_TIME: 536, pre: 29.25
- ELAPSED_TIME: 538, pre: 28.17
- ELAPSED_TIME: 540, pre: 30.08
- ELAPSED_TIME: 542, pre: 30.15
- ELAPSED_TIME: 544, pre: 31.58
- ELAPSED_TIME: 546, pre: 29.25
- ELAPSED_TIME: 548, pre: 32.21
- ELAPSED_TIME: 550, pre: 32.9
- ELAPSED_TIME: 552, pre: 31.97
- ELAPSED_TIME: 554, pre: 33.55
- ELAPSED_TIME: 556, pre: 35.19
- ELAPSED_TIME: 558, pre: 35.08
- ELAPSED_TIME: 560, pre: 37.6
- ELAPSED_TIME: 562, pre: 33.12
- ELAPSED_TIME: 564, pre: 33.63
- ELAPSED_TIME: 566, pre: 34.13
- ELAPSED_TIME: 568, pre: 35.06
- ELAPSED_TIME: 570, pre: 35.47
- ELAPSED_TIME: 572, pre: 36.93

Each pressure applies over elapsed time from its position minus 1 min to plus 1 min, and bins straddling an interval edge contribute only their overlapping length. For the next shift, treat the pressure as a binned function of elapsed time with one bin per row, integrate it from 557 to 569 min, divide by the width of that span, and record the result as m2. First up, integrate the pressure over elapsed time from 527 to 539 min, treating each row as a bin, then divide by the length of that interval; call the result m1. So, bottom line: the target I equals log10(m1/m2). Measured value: -0.10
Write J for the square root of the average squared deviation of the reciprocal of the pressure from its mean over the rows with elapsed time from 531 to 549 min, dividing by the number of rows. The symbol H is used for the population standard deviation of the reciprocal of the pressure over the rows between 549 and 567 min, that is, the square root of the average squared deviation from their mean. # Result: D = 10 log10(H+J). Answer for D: -25.1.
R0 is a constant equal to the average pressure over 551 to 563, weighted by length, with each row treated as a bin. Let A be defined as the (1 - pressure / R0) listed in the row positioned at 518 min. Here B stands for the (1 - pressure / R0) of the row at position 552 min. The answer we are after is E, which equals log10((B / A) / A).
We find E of -0.2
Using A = 0.33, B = 0.07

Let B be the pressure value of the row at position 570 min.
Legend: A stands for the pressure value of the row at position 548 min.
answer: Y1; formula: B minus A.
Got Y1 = 3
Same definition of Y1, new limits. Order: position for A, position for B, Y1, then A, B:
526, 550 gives 8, 24.76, 32.9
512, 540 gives 8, 21.86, 30.08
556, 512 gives -13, 35.19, 21.86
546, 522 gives -5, 29.25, 24.59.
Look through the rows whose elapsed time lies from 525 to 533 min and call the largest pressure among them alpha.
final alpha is 26.7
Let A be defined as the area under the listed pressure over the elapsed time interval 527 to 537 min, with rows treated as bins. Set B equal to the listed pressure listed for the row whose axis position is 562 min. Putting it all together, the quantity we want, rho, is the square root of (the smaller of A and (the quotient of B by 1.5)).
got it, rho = 4.70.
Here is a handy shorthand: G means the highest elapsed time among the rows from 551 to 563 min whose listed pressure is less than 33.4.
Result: 562 min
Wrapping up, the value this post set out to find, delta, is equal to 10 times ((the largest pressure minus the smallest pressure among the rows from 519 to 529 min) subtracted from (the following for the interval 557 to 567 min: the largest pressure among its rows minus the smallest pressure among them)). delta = 20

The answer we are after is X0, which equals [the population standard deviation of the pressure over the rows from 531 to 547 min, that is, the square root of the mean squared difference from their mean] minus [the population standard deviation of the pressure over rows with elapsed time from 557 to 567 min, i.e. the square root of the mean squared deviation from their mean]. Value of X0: -0.2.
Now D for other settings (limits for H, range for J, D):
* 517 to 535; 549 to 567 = -24.0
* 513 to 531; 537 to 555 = -23.0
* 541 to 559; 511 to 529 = -23.1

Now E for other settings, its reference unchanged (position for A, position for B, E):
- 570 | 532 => 2.4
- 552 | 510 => 1.8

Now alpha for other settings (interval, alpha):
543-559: 35.19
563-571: 35.47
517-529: 26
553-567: 37.6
